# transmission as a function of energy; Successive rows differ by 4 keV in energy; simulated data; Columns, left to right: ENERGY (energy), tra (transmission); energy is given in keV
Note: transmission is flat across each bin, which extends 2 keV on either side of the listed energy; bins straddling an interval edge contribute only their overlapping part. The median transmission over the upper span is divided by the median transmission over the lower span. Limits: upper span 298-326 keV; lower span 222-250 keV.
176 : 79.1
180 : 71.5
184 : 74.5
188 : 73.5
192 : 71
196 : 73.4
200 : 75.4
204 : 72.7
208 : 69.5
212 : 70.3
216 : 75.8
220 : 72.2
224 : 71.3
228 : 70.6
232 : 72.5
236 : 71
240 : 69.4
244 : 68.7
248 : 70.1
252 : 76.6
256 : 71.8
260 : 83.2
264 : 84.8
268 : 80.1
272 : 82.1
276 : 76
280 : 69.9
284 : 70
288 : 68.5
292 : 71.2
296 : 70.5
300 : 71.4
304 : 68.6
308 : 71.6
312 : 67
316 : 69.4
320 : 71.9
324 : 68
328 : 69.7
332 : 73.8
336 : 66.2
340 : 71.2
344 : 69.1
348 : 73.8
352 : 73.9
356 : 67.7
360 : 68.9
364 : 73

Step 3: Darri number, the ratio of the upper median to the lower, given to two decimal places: 0.98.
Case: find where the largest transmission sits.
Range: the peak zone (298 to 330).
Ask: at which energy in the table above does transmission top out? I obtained 320 keV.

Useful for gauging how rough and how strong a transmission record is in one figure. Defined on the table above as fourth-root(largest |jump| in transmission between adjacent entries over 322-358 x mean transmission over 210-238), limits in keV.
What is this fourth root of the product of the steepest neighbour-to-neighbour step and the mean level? 4.84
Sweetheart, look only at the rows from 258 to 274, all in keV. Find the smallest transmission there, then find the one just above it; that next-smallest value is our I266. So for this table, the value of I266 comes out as 82.1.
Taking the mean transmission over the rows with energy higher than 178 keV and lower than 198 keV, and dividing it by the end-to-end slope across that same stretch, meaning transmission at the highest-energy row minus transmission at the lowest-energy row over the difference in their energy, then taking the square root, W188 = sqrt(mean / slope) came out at 25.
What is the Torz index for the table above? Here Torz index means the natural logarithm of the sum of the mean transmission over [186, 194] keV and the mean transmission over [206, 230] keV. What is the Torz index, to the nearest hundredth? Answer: 4.97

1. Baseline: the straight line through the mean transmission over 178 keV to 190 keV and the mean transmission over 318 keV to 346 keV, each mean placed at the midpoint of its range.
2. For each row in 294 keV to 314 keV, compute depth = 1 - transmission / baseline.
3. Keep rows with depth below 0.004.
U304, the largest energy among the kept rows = 308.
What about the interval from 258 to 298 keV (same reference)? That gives 296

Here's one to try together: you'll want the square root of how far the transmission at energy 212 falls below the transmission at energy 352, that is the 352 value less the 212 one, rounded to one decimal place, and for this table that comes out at 1.9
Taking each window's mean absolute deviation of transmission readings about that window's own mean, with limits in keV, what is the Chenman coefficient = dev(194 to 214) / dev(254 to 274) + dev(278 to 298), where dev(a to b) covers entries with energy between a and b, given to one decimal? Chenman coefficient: 1.2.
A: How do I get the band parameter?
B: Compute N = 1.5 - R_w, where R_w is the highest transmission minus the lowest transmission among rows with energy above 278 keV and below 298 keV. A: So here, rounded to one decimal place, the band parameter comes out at -1.2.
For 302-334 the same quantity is -5.3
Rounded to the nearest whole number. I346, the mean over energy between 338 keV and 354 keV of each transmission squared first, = 5188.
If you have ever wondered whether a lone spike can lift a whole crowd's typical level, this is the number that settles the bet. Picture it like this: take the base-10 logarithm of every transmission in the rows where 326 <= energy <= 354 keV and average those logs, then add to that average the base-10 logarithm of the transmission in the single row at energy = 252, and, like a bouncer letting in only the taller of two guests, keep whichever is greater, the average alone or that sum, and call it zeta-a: 3.74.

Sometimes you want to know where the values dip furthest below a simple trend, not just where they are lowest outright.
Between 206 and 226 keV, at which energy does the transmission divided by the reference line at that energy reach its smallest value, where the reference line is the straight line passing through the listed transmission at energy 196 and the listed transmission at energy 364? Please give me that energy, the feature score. 208 keV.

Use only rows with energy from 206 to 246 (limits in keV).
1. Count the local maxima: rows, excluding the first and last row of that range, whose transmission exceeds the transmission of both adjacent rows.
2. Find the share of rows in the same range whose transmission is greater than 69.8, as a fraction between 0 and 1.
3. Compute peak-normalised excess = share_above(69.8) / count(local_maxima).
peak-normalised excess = 0.35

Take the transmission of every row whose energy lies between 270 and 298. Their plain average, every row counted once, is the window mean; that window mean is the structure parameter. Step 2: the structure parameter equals 72.6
